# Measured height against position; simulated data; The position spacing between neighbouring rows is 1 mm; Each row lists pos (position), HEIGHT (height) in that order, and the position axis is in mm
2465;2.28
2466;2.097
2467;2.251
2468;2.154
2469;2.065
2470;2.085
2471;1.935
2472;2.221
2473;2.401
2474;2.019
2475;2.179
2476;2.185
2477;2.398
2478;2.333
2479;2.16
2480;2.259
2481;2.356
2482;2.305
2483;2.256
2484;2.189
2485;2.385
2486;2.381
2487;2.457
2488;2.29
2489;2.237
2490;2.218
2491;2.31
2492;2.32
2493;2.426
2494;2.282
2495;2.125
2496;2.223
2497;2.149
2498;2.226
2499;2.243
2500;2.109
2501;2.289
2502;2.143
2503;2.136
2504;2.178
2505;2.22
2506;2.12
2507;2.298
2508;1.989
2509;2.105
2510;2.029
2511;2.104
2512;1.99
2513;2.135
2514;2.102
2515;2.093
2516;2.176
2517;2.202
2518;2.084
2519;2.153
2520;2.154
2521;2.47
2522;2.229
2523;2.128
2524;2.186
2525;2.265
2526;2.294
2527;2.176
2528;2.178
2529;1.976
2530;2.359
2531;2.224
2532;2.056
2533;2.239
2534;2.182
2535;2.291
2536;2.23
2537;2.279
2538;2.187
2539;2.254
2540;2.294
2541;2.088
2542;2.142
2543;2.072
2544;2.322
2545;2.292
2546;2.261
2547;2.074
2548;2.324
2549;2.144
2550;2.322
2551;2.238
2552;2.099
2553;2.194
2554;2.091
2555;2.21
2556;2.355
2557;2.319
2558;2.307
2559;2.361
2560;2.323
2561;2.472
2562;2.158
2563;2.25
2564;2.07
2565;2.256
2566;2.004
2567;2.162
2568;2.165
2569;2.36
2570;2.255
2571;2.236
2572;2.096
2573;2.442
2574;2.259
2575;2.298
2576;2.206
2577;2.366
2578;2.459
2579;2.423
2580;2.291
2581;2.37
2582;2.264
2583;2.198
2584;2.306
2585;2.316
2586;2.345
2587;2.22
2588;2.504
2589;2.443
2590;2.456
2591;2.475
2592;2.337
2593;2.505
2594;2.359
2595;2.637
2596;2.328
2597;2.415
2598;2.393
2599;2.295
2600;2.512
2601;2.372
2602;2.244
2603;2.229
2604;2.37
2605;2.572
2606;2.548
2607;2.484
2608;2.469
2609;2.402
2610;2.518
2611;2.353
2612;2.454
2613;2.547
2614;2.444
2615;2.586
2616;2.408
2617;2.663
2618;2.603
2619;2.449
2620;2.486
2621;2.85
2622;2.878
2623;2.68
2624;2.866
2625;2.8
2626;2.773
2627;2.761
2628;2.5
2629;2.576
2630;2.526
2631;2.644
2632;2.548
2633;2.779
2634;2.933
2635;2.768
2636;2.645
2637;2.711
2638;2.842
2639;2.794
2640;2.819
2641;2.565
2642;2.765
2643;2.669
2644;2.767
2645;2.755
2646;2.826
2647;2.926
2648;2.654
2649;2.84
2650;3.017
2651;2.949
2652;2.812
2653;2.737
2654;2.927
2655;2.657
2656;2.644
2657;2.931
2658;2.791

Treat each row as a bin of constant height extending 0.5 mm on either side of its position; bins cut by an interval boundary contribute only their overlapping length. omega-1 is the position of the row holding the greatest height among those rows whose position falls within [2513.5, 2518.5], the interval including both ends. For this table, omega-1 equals 2517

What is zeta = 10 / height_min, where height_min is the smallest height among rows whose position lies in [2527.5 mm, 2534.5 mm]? 5.06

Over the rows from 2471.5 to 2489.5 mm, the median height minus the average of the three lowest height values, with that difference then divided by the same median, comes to 0.068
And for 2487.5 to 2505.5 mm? 0.045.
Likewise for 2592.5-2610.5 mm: 0.063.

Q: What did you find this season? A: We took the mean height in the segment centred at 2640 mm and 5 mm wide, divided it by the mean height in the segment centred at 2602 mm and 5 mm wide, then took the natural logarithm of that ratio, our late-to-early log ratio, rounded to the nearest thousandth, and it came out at 0.162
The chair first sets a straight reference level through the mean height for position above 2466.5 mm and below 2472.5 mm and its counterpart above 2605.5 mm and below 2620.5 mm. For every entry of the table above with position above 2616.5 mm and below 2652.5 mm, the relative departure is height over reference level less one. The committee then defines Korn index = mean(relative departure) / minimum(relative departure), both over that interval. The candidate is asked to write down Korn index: -3.0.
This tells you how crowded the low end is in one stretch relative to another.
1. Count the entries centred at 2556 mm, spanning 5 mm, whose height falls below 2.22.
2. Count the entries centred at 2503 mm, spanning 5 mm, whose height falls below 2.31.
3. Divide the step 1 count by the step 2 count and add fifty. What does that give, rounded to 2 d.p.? 50.40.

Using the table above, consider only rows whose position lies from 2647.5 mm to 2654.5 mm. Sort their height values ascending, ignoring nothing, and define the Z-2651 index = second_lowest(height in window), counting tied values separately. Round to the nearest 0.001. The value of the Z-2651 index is 2.737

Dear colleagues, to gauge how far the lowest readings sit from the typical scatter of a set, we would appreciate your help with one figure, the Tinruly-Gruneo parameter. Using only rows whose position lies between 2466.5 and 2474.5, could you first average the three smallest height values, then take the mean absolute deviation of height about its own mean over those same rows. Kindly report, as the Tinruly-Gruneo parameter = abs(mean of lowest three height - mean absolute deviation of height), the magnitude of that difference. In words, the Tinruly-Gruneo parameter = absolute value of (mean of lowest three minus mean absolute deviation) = 1.89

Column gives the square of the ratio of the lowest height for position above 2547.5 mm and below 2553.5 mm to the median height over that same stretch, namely 0.90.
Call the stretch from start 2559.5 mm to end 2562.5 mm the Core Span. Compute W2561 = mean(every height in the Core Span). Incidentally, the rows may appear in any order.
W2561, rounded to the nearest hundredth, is 2.32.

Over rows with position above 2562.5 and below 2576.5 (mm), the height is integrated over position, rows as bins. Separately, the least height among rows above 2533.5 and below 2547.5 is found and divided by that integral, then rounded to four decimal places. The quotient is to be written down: 0.0667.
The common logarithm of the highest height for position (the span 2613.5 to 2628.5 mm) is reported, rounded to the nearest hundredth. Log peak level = 0.46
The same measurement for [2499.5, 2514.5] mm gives 0.36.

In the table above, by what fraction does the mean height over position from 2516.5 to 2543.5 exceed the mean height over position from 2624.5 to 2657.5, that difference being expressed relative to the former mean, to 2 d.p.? -0.25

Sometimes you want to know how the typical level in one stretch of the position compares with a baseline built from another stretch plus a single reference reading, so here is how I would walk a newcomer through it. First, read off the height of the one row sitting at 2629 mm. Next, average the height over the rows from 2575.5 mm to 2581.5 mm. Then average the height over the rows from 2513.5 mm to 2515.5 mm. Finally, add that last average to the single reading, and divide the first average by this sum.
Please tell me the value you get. 0.50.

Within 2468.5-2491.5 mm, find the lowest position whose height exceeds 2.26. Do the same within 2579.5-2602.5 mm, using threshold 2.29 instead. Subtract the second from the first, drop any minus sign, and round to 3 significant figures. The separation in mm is 107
